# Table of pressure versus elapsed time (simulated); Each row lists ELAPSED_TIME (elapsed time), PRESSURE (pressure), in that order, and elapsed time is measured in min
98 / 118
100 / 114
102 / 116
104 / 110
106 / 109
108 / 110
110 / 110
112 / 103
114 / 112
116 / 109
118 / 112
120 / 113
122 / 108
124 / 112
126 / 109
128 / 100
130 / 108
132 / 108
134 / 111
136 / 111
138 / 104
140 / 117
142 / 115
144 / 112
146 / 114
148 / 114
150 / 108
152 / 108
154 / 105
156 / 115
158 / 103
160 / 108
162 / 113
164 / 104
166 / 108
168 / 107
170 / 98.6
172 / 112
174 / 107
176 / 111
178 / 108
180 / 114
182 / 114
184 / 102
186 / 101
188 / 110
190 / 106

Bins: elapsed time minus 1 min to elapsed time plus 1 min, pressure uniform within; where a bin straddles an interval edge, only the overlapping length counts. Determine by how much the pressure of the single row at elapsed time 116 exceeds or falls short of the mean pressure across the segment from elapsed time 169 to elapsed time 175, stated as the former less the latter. 3.1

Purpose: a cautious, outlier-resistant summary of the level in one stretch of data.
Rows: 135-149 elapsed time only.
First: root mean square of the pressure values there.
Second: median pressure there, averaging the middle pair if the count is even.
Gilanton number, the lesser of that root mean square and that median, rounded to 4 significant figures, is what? 112.5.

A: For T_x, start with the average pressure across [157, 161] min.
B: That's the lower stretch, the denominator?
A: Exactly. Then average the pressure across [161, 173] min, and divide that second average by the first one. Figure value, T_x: 1.02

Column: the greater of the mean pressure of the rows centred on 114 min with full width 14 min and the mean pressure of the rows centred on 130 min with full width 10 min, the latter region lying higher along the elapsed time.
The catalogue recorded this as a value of 110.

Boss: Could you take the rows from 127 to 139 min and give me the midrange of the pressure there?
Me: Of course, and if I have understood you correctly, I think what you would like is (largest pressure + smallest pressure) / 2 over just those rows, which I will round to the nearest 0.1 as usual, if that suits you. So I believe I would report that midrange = 105.5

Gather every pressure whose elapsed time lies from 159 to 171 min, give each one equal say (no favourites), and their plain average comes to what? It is 106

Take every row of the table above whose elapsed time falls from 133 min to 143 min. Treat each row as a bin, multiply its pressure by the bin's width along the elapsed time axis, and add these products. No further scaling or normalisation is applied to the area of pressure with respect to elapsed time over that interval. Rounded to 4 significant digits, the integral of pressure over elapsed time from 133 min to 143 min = 1116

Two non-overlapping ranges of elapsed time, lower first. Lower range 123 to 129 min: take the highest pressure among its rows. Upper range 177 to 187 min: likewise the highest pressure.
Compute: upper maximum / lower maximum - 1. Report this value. 0.02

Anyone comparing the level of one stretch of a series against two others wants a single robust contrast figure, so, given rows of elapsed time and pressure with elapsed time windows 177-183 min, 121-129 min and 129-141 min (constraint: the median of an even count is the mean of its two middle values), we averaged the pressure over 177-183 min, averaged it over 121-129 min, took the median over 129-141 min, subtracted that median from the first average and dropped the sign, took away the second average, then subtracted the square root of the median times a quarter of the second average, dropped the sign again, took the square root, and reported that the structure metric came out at 12.6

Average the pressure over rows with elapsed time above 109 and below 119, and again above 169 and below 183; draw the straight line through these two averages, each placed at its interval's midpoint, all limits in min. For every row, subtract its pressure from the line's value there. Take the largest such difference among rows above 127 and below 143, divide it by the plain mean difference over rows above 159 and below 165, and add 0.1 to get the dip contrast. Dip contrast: 10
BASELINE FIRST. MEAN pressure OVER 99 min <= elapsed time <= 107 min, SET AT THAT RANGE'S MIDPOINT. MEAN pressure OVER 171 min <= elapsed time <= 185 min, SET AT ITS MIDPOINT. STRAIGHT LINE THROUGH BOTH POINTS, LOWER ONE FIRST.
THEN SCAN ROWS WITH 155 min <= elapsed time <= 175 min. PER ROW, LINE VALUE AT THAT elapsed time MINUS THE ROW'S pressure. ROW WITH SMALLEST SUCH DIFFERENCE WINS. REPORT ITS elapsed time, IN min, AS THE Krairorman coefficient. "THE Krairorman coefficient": 156 min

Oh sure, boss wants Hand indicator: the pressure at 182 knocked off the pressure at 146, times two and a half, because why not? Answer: 0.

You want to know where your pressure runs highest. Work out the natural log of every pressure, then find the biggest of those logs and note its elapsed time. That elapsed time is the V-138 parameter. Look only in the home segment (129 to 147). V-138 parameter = 140 min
